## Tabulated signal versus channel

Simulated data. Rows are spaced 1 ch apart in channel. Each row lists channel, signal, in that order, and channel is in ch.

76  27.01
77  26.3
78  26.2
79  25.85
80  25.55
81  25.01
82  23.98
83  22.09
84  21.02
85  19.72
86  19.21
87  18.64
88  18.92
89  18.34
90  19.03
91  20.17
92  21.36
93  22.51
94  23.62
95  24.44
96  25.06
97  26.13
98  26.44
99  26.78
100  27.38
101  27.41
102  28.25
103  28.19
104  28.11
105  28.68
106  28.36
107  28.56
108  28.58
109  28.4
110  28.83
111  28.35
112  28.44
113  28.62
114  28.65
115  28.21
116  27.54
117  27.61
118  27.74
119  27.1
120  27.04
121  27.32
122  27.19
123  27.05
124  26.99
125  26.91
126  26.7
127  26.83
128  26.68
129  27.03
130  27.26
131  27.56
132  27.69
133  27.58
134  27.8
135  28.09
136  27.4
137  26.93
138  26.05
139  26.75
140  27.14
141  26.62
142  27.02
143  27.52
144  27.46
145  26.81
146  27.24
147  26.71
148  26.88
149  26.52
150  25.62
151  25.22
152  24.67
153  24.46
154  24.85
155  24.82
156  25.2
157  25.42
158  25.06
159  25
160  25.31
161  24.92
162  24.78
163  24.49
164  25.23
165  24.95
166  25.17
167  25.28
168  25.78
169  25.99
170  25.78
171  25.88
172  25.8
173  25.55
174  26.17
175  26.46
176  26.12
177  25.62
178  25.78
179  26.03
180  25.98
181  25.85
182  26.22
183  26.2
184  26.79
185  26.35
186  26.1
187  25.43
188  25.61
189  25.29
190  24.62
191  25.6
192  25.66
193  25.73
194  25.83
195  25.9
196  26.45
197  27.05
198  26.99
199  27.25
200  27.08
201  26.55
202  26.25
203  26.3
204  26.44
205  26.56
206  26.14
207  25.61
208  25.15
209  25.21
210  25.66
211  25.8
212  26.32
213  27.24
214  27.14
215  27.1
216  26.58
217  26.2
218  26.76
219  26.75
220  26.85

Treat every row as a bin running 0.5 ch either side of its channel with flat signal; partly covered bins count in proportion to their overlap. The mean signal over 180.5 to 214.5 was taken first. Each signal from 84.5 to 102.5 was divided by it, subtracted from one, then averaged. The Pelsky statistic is 0.12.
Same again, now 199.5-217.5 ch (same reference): -0.01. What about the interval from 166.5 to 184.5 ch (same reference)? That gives 0.01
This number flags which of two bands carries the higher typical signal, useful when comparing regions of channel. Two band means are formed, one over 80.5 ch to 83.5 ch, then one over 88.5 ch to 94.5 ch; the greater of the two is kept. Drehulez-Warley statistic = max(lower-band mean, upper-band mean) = 23.69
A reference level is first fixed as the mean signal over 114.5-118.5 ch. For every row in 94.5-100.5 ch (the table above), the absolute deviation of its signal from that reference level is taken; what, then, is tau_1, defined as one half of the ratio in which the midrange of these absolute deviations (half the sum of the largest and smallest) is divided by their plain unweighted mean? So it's 0.54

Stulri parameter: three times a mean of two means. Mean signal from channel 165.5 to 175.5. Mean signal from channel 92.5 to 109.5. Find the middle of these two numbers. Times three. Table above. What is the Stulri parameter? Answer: 78.99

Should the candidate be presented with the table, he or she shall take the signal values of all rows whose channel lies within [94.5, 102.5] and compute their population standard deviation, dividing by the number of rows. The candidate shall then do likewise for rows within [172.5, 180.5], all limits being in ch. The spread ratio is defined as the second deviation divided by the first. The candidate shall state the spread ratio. 0.24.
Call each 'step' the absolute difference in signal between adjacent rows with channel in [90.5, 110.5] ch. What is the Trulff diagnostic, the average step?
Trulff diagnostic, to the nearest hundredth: 0.52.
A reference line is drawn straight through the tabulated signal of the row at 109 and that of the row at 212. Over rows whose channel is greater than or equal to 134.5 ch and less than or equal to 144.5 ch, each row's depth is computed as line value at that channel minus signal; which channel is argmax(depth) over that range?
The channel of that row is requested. 138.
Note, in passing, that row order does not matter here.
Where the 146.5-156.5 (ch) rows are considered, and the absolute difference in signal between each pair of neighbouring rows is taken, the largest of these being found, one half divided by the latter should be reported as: 0.56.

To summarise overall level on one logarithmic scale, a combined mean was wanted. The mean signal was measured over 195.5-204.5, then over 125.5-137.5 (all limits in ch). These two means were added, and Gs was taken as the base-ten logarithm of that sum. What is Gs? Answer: 1.73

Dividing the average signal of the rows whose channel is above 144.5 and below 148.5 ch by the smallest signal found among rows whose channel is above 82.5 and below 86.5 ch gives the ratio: 1.40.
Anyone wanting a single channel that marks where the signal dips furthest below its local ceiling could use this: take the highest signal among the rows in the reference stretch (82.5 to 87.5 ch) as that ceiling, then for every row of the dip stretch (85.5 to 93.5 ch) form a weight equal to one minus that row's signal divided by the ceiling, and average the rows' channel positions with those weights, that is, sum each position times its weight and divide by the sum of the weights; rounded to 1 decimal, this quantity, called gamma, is 88.4 ch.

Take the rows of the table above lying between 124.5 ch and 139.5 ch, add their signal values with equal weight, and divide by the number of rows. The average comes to 27.2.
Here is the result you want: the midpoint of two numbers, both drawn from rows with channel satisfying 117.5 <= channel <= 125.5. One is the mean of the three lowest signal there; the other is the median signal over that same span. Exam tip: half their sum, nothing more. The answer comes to 27.0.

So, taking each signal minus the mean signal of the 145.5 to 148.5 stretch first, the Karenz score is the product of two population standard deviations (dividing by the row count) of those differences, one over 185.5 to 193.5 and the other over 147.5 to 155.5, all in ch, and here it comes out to 0.33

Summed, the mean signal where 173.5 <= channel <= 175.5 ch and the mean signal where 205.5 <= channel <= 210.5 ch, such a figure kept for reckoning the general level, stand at 52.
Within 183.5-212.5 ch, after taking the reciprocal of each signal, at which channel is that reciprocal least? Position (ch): 199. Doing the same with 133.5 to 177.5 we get 135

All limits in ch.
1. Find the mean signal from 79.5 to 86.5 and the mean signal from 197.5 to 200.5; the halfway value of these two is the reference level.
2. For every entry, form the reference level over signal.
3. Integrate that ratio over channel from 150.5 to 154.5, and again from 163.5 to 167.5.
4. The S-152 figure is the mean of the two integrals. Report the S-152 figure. 3.96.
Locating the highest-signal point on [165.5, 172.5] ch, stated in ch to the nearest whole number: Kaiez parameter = 169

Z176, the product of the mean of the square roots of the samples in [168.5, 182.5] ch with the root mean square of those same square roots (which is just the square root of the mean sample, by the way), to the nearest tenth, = 25.9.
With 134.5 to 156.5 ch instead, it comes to 26.4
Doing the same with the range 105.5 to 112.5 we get 28.5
